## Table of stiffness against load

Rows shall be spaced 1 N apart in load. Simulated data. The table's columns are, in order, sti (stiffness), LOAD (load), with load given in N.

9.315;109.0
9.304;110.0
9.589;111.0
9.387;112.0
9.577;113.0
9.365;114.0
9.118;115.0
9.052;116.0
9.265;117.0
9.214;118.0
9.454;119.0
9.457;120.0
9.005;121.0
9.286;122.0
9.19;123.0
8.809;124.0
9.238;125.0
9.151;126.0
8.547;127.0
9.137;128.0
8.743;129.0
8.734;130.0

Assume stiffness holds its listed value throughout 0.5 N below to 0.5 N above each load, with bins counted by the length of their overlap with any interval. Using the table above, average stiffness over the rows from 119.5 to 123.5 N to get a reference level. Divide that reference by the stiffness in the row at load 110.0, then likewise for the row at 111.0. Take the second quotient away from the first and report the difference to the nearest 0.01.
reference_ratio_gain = 0.03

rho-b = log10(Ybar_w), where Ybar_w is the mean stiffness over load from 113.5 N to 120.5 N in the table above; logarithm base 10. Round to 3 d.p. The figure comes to 0.967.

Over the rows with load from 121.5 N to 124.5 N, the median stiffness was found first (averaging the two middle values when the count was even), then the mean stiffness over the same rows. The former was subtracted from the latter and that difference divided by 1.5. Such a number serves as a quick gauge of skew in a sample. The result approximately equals -0.063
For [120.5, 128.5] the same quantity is -0.066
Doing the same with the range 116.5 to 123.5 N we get 0.002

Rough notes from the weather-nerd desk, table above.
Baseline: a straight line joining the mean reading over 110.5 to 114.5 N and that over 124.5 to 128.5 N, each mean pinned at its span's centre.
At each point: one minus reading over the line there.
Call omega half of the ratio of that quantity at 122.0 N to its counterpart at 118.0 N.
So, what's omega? -0.7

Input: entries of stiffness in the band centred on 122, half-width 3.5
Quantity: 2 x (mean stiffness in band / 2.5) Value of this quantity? 7.36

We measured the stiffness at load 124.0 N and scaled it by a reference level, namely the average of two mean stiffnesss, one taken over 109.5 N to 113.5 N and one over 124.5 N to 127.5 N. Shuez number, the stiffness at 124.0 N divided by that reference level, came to 0.955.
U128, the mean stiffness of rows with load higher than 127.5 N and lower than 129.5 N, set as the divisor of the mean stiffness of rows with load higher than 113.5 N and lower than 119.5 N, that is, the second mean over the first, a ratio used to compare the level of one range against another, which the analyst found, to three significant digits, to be 1.03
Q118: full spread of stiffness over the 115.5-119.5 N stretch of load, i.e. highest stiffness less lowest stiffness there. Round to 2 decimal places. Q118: 0.40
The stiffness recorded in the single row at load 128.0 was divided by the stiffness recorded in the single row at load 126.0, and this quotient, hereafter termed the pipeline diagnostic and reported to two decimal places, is 1.00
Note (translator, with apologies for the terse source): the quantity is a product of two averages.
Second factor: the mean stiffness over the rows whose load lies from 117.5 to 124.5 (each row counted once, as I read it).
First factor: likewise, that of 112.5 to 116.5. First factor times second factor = 85.4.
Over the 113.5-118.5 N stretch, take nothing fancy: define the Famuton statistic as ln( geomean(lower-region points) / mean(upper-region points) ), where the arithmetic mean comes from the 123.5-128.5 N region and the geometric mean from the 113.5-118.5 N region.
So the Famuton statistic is 0.025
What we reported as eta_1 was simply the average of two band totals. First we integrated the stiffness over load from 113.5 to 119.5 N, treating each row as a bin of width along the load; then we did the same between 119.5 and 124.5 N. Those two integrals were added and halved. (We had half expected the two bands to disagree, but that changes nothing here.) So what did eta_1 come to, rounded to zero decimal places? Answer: 51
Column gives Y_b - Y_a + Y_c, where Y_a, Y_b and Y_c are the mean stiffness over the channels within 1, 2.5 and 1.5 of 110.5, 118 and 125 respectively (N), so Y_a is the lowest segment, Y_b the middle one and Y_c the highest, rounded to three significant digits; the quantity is 8.91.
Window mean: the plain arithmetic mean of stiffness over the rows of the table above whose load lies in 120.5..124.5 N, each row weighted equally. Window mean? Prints 9.07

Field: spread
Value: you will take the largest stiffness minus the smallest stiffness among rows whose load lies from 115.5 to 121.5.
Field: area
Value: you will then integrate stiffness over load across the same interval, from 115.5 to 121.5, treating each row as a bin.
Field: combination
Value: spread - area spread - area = -55.0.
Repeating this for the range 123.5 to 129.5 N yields -52.9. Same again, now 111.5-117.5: -55.2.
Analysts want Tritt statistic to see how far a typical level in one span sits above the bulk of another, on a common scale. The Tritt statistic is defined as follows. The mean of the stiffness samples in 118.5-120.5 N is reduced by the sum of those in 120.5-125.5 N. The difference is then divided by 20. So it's -1.80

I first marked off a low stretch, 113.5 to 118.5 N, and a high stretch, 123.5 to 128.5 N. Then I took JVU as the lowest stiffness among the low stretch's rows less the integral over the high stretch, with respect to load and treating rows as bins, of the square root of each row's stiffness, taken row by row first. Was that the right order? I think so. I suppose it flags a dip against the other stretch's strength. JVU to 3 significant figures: -5.93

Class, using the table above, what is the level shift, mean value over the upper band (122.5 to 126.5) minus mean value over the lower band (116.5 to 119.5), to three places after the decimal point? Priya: -0.214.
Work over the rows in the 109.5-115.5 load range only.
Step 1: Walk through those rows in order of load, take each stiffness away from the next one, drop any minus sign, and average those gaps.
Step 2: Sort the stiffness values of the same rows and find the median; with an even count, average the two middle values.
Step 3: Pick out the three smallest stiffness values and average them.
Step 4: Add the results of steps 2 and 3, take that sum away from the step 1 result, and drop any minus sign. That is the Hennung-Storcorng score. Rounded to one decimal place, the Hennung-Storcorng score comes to 18.4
